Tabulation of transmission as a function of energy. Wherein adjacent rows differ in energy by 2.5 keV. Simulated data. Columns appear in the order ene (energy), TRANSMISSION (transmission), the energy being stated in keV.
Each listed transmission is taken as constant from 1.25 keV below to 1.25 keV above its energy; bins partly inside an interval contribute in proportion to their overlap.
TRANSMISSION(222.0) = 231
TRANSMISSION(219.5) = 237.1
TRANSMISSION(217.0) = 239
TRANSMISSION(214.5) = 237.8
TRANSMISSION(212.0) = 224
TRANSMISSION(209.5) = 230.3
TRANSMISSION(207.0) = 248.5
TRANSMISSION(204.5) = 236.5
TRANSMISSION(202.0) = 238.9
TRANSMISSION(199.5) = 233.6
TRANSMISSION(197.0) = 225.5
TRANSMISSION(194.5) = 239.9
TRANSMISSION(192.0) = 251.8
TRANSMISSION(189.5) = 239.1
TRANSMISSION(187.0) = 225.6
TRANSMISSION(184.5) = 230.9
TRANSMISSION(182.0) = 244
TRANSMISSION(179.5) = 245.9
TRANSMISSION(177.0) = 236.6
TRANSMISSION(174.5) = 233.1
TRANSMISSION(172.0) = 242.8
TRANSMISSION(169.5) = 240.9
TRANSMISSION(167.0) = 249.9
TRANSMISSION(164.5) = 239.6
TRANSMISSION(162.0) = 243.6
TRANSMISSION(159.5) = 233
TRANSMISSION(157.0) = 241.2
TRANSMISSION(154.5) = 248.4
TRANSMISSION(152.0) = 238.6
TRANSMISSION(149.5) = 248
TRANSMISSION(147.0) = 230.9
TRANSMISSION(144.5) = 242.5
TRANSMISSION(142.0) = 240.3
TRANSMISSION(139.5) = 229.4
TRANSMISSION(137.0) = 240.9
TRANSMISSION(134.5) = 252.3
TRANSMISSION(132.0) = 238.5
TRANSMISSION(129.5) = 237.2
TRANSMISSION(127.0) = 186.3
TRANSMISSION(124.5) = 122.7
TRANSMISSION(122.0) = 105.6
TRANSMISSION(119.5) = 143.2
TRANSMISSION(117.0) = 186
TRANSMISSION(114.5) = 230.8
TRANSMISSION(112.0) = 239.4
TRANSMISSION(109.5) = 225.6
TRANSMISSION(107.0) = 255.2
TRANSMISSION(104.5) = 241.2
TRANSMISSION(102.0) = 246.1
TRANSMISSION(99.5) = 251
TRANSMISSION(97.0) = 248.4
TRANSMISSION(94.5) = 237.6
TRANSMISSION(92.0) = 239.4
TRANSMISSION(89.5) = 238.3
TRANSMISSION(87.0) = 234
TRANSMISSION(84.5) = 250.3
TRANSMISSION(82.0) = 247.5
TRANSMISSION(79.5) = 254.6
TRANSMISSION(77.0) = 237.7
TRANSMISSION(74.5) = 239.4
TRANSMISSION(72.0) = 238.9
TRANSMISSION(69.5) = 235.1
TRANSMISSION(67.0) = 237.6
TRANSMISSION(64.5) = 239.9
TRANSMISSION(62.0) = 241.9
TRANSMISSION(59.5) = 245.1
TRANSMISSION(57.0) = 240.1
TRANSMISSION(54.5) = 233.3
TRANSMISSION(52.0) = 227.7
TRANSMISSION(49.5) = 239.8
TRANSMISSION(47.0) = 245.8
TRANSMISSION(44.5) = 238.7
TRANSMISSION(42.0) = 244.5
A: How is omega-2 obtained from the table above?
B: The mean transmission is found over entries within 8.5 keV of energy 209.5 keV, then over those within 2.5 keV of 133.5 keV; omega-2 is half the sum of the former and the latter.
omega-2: 241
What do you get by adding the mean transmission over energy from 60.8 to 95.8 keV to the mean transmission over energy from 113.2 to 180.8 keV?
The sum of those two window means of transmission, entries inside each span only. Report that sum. 464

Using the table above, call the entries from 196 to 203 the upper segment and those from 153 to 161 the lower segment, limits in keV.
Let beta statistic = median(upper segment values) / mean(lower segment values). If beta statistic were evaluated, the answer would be 0.97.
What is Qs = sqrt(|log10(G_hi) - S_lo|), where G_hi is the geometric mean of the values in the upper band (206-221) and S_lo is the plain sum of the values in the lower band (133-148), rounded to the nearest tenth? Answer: 37.9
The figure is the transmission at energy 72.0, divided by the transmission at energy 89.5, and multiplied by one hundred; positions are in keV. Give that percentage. 100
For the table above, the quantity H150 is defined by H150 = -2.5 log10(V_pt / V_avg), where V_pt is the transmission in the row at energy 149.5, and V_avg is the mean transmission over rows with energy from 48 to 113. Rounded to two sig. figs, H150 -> -0.031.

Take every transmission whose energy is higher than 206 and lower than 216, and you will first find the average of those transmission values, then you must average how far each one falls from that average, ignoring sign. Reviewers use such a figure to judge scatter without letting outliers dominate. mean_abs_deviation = 8.0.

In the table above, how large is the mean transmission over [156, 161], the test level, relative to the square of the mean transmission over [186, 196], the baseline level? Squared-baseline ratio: 0.0041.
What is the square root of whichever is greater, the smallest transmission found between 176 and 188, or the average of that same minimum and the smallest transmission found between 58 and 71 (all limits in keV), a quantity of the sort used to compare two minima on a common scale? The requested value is 15.18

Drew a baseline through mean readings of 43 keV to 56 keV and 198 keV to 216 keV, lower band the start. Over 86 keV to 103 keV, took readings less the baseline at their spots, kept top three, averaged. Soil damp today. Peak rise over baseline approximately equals 12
